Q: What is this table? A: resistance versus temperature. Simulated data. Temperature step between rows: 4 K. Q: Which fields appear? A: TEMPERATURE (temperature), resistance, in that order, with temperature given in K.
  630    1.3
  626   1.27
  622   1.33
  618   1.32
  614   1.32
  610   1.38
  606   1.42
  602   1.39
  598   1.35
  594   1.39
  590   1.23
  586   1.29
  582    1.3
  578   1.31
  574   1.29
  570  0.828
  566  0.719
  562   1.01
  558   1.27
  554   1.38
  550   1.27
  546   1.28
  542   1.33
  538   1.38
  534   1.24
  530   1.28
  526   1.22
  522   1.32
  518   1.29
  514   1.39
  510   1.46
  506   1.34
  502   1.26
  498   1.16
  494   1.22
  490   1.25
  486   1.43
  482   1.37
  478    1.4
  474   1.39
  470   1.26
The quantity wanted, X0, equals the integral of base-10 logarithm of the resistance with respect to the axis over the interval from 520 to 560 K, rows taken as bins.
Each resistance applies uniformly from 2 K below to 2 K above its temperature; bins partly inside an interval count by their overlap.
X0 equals 4.50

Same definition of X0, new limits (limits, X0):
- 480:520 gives 4.74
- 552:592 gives 2.26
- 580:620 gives 5.06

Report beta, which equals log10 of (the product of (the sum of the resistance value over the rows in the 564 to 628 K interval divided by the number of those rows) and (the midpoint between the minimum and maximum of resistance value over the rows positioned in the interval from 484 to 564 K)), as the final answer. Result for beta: 0.19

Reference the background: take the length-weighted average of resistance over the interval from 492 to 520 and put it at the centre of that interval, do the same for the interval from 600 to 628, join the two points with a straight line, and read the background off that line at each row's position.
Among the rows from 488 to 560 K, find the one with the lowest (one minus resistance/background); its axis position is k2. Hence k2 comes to 510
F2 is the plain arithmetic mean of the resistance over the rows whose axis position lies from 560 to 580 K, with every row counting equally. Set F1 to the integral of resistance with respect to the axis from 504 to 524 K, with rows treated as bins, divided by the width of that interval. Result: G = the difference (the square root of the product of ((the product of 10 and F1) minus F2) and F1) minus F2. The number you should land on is 3.10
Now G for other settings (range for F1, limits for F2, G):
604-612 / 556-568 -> 3.27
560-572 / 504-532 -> 1.15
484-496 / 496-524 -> 2.58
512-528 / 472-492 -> 2.54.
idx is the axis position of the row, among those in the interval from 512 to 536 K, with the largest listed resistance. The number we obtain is 514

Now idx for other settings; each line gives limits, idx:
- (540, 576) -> 554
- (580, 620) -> 606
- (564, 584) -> 578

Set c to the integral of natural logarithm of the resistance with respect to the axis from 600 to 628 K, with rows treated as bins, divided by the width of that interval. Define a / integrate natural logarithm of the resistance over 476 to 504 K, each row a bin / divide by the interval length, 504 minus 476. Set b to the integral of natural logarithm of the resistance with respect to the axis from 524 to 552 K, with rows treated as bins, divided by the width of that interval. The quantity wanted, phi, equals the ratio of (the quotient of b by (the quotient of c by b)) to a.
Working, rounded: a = 0.259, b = 0.251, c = 0.30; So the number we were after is 0.8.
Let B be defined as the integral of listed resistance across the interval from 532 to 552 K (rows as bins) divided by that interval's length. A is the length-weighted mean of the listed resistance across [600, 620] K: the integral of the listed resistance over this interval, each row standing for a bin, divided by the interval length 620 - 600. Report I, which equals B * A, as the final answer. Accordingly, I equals 1.78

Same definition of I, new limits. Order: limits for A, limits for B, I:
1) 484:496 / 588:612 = 1.77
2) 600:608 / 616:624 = 1.86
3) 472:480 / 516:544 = 1.81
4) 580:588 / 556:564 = 1.48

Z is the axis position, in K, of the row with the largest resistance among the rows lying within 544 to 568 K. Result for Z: 554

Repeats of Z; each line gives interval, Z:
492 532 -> 510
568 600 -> 594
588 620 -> 606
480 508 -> 486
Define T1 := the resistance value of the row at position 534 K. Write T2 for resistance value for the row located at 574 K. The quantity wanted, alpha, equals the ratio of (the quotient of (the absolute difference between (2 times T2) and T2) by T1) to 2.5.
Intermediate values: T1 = 1.24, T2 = 1.29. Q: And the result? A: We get 0.42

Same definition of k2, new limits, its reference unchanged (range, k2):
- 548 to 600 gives 554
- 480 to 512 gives 510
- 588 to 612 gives 606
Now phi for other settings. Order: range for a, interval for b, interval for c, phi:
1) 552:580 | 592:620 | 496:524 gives 4.3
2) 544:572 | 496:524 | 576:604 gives 3.5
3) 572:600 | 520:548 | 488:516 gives 0.9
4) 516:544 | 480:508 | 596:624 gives 0.8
